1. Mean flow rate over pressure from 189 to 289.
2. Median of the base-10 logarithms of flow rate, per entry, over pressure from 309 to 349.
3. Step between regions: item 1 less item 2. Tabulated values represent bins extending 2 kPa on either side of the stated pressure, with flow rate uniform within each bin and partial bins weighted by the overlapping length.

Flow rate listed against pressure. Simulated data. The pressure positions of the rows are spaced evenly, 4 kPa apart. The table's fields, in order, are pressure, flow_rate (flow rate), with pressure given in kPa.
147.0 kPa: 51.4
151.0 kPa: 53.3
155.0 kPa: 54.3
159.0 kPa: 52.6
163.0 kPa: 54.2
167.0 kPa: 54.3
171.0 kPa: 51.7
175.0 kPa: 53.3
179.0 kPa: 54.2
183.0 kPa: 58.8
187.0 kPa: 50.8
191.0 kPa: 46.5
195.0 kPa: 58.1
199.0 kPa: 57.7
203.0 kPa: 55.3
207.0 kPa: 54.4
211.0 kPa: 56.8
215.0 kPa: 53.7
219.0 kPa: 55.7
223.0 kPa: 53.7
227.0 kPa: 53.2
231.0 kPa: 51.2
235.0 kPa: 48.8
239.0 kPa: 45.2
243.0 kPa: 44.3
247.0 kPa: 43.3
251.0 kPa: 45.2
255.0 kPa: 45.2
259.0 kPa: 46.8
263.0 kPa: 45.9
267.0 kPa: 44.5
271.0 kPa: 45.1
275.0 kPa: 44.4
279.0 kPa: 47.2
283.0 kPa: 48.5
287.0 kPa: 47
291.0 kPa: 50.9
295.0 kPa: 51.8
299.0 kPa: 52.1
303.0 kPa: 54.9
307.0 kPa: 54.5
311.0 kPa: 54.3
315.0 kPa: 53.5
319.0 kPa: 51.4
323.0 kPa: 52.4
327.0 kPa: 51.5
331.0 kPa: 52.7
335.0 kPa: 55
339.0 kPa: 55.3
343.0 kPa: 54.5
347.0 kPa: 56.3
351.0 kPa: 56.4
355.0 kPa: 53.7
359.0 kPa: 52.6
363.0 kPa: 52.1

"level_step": 47.8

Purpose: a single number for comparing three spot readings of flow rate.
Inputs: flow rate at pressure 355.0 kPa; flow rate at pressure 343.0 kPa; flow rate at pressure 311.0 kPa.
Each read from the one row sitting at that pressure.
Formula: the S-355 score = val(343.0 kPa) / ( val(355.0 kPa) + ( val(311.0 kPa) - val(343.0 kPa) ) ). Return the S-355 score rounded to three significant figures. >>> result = 1.02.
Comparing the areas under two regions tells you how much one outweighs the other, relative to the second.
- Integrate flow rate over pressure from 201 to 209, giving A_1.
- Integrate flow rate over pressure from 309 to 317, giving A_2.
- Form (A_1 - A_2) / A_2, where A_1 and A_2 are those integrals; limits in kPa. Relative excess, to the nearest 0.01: 0.02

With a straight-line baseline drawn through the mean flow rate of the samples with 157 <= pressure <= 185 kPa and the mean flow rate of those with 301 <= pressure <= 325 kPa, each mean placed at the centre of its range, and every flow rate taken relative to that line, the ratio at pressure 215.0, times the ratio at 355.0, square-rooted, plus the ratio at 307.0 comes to 2.02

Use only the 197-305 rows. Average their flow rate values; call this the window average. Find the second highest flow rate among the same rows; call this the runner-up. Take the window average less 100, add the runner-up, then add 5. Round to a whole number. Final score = 12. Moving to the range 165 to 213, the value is 17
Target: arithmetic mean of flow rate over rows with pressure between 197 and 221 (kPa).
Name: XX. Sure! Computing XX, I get 56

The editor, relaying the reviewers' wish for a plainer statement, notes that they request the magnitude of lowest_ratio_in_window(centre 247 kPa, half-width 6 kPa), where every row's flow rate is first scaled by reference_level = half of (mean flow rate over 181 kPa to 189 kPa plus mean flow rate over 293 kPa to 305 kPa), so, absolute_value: 0.80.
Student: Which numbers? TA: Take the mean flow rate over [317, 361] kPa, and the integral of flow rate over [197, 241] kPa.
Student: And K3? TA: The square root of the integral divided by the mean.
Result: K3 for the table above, 6.60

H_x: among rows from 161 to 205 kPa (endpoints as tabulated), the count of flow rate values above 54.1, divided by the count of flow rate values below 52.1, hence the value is 2.3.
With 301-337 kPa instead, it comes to 2.0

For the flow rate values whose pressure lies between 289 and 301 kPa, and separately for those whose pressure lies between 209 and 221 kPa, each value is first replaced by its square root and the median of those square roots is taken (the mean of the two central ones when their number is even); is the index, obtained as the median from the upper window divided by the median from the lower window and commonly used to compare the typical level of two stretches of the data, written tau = 0.96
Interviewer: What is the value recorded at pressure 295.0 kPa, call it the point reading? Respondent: 51.8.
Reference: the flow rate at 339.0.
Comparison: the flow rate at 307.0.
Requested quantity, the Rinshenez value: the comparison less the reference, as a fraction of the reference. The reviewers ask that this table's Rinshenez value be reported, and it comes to -0.01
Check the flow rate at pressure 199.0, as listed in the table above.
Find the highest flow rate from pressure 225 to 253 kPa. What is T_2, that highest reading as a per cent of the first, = 92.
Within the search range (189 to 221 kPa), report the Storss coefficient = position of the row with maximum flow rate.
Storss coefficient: 195.0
